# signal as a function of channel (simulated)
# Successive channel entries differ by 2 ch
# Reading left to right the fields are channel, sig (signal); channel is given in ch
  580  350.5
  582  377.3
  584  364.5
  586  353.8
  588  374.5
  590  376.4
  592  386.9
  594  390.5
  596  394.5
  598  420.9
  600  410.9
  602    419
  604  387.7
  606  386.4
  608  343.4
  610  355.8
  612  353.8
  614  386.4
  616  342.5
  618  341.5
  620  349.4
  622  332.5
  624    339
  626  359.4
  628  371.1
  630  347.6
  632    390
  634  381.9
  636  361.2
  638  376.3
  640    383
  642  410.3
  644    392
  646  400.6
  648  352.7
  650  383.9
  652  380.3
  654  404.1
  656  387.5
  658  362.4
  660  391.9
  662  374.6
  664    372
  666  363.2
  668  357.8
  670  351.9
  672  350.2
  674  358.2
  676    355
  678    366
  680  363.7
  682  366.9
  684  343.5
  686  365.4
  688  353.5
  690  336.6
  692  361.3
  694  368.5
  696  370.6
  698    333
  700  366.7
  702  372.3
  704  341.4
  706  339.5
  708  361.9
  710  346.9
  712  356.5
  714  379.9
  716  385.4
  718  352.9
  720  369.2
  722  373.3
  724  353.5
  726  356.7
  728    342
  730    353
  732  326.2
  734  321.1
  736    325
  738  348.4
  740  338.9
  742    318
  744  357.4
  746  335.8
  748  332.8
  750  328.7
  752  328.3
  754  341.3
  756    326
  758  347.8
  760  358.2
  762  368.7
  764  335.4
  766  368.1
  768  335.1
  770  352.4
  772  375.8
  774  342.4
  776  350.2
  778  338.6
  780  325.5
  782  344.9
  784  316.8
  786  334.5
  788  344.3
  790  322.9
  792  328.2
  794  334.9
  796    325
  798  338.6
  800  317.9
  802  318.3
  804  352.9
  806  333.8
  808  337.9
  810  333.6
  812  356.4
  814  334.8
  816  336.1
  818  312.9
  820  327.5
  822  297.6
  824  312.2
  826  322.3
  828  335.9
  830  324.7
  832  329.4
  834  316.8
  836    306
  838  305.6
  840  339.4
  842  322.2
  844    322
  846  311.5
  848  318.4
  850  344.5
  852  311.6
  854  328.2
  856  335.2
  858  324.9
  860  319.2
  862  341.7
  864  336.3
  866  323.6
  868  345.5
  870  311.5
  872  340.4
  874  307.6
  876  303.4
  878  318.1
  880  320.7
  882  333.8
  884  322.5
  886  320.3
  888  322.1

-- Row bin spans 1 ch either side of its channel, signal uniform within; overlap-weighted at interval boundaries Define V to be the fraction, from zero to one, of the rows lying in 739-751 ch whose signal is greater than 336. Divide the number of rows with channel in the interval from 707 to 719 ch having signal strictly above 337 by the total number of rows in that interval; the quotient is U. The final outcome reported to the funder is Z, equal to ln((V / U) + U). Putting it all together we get 0.3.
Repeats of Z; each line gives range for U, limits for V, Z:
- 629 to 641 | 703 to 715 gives 0.7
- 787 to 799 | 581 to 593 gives 1.2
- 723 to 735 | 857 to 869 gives 0.3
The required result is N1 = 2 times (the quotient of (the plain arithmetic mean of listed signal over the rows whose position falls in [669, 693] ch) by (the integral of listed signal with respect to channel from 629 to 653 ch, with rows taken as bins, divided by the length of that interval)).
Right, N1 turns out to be 1.87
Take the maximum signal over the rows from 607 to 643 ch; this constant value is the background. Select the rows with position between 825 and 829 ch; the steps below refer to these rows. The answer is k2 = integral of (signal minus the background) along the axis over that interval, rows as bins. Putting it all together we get -325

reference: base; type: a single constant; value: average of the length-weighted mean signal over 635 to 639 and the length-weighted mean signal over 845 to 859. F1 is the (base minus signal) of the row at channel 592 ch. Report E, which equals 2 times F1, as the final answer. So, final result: -80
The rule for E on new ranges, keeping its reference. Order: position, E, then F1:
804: -12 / -6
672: -7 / -3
